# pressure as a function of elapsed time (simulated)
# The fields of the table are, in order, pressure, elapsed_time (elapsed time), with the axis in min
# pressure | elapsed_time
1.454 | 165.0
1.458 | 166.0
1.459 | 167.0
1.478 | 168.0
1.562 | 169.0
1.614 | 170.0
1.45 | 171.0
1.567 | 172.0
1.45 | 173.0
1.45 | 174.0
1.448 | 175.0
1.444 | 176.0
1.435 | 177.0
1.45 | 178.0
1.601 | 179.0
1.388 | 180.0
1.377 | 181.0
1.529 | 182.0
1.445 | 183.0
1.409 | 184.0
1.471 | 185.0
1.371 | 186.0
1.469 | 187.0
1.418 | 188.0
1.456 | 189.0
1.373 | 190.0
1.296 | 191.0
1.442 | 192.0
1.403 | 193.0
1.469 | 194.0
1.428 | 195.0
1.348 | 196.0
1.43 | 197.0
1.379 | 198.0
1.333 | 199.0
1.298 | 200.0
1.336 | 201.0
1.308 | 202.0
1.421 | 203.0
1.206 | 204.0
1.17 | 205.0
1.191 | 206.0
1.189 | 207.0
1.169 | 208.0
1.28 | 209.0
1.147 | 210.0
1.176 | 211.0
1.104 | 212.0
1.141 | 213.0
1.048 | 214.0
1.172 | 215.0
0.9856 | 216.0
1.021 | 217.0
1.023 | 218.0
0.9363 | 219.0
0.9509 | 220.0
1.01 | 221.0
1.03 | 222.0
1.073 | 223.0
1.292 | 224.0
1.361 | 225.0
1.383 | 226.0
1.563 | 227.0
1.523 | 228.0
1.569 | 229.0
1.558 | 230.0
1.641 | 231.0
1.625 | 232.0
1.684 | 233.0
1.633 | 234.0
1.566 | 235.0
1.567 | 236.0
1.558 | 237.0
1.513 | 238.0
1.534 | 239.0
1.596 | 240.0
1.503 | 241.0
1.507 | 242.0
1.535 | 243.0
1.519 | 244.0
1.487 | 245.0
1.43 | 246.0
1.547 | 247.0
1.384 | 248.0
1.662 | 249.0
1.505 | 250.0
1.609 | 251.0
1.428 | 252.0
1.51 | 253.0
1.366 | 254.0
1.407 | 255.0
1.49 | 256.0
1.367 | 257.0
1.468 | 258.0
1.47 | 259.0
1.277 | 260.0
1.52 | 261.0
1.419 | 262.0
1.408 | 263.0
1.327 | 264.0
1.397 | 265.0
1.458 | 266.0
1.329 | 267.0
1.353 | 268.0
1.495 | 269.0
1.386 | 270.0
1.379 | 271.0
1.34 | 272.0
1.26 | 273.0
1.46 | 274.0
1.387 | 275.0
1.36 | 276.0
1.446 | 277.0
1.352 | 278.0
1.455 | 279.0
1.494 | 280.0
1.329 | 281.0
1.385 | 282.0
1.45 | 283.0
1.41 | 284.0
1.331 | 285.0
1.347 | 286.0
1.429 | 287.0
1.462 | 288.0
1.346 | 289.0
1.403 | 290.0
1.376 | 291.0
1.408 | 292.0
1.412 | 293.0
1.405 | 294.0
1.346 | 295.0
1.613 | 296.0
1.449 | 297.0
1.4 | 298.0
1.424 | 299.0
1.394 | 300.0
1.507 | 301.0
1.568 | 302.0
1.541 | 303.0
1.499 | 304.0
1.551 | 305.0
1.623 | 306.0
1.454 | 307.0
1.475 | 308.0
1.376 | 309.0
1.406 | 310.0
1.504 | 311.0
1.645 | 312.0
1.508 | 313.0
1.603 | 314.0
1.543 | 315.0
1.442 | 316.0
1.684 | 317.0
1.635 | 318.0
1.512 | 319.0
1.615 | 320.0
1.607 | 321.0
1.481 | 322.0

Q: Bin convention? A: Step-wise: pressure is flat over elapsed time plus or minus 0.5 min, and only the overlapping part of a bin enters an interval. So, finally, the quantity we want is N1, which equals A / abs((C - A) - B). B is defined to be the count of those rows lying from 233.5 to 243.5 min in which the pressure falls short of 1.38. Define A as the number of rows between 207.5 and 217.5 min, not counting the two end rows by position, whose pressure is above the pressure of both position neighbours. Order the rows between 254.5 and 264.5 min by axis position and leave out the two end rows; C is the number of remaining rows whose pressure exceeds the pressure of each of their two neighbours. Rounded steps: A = 4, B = 0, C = 3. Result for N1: 4.0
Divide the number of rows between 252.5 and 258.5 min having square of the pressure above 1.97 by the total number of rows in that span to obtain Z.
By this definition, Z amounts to 0.67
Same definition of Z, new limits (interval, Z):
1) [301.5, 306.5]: 1.00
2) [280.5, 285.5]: 0.40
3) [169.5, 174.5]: 1.00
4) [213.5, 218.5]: 0.00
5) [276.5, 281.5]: 0.60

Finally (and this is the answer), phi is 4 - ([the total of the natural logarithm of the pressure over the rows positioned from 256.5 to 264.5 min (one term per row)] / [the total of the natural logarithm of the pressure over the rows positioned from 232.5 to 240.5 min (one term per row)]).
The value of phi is 3.26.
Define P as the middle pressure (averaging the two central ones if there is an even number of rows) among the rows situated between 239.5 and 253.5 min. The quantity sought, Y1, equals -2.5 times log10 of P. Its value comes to -0.45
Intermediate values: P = 1.51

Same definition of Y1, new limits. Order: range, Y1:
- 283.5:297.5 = -0.37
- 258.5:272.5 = -0.36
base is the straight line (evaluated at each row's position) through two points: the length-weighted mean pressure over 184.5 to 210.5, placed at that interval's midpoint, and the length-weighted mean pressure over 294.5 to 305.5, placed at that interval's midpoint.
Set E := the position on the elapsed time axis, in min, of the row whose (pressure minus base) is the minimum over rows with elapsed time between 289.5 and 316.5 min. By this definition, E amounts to 295.0 min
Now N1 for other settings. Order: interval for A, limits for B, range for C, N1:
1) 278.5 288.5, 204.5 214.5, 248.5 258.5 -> 0.2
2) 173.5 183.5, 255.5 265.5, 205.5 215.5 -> 1.0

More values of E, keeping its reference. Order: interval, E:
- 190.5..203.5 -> 200.0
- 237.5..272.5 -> 260.0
